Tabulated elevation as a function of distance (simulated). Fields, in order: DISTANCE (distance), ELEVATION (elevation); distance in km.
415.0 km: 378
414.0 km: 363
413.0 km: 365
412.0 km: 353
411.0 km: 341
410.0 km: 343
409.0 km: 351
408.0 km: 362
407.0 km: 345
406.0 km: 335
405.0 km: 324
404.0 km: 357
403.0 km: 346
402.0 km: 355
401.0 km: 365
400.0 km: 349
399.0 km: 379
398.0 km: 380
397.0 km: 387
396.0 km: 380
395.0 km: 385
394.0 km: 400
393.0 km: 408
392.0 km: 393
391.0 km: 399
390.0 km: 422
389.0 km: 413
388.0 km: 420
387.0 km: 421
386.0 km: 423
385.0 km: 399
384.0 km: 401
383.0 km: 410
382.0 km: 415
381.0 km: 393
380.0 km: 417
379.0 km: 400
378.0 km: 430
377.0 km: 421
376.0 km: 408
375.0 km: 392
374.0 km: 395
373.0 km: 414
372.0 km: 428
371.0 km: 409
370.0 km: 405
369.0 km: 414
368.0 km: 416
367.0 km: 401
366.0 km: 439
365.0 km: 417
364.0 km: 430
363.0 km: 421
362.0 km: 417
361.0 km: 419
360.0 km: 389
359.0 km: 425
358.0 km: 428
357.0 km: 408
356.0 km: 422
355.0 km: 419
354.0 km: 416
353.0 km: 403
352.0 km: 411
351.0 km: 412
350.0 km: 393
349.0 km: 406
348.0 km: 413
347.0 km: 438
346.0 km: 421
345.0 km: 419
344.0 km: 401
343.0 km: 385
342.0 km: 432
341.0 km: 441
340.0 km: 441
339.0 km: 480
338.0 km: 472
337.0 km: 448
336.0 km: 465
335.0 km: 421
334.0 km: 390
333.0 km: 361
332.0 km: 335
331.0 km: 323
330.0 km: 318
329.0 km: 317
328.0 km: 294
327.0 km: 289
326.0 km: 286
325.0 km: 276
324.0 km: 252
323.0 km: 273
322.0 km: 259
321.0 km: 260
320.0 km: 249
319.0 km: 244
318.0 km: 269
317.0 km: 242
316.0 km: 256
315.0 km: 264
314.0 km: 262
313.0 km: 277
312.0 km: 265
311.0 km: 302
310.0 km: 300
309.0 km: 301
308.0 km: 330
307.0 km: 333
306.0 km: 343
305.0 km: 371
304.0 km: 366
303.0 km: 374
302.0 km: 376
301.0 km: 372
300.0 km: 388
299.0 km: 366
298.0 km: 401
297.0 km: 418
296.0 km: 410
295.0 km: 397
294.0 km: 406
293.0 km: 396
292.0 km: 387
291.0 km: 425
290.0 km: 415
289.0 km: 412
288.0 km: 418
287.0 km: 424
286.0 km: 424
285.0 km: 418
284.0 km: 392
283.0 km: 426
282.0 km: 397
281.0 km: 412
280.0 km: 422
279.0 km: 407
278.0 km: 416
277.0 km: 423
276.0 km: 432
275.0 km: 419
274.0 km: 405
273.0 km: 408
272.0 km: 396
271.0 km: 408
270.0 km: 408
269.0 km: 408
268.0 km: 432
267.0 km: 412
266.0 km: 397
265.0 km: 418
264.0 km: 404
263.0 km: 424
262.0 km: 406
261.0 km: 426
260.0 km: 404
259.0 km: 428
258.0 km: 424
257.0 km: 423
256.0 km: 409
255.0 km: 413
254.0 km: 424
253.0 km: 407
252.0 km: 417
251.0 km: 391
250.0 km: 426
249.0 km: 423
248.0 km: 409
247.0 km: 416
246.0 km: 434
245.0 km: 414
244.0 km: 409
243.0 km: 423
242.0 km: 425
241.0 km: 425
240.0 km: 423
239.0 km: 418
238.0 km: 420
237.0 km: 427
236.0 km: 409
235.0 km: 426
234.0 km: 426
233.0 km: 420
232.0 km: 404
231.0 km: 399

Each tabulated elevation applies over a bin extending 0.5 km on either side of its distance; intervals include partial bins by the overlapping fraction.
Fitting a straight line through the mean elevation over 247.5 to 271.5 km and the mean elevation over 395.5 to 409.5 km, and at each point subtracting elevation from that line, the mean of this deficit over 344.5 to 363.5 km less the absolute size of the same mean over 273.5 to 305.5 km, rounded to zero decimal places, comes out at -39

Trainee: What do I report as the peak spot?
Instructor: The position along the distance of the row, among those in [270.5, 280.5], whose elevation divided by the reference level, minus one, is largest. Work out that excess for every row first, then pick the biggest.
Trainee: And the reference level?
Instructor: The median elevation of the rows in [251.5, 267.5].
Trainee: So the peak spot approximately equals 276.0 km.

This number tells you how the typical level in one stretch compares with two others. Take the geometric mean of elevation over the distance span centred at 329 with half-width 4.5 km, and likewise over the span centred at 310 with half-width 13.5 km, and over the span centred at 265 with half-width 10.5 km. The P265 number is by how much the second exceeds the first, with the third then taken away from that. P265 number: -414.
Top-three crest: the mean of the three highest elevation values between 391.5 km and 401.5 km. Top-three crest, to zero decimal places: 400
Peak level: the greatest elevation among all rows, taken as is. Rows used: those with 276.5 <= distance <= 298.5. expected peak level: 426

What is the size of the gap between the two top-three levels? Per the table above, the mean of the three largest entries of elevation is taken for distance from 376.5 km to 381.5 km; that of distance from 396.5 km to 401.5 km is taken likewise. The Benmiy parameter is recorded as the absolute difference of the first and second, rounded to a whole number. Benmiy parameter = 41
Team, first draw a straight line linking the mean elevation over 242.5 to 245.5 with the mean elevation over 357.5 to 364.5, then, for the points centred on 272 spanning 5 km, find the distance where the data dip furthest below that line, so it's 272.0 km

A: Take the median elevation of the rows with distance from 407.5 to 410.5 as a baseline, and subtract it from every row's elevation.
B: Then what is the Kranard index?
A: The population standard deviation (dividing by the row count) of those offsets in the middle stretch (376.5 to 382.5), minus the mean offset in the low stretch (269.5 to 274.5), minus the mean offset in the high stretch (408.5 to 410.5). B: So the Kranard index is -37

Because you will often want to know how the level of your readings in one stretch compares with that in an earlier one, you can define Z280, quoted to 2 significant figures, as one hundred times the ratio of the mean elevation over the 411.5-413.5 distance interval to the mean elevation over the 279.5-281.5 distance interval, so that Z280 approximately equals 86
